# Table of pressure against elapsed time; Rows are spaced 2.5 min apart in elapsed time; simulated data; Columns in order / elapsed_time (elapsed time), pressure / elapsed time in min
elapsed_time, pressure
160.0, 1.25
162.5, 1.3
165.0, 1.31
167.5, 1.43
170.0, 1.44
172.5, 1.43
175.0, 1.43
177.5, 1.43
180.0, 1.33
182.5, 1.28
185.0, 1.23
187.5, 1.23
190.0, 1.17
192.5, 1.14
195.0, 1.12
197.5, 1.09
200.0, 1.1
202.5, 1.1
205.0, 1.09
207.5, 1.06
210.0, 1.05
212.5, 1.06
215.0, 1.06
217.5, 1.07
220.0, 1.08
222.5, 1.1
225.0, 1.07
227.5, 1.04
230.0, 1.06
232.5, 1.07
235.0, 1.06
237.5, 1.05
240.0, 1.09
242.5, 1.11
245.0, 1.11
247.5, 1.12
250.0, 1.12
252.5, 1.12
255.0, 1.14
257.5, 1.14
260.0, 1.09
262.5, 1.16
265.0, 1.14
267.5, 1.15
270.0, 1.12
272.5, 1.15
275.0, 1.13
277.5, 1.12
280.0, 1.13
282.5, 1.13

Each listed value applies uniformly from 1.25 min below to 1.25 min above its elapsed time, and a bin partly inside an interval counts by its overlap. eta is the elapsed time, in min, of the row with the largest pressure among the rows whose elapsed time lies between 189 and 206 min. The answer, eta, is 190.0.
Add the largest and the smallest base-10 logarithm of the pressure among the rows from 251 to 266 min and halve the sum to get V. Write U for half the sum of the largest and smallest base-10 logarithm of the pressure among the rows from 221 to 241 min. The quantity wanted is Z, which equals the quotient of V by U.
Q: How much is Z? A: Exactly 1.7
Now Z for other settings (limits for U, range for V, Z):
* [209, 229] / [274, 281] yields 1.8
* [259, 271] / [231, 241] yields 0.6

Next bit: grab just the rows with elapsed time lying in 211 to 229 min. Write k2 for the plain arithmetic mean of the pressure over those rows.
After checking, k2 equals 1.07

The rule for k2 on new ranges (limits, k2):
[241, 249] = 1.11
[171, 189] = 1.34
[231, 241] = 1.07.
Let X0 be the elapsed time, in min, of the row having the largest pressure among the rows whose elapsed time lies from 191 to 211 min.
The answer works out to 192.5 min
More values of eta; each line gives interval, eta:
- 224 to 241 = 240.0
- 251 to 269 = 262.5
